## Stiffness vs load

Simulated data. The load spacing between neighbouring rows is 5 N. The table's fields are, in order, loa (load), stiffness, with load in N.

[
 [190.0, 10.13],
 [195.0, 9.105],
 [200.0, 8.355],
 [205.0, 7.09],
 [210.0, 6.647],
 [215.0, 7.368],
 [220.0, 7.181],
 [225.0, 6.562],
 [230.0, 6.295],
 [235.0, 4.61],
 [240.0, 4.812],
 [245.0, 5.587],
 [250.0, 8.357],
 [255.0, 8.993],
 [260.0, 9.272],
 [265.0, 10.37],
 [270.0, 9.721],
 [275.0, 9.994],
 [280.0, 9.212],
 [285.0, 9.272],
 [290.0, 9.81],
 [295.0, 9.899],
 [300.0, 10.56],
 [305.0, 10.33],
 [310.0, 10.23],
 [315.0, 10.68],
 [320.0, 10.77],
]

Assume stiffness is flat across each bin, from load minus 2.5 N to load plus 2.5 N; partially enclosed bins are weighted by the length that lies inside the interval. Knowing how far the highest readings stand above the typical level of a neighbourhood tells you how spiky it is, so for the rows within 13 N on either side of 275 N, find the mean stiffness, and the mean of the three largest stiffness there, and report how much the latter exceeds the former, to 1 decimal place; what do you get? 0.3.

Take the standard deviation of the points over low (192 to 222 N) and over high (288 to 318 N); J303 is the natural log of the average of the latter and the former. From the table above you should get -0.5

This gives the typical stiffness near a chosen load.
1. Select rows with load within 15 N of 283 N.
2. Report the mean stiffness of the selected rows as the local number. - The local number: 9.7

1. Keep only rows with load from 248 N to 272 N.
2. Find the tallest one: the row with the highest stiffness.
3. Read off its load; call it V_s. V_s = 265.0 N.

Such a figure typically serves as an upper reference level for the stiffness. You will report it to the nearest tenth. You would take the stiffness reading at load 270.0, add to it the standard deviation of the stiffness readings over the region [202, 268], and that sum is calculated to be 11.4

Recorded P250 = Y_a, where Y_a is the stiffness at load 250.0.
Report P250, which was 8.357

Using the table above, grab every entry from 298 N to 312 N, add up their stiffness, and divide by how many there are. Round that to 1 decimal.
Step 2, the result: 10.4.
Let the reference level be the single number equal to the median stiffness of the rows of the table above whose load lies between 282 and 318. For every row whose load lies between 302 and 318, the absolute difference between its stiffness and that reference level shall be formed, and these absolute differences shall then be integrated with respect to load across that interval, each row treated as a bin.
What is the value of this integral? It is 3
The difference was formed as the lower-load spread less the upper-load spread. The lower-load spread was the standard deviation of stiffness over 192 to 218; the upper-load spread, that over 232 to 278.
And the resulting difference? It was -1.3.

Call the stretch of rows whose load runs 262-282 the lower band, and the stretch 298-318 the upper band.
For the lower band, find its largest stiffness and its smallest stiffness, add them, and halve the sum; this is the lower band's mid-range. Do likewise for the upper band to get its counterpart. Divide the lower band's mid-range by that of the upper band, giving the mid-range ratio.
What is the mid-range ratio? 0.94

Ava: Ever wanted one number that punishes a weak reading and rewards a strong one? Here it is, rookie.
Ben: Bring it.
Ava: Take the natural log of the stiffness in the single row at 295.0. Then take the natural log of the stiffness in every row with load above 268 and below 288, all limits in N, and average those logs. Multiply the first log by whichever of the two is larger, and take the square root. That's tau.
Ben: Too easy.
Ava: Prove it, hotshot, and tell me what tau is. 2.29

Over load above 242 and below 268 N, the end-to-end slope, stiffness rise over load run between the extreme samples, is 0.24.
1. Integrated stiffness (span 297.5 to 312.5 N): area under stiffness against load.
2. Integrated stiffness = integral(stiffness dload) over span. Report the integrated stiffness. 156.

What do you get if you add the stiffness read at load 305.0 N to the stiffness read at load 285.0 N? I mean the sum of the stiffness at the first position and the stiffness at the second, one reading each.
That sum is 19.6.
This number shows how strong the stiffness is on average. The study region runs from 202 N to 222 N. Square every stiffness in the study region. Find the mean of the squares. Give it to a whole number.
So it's 50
